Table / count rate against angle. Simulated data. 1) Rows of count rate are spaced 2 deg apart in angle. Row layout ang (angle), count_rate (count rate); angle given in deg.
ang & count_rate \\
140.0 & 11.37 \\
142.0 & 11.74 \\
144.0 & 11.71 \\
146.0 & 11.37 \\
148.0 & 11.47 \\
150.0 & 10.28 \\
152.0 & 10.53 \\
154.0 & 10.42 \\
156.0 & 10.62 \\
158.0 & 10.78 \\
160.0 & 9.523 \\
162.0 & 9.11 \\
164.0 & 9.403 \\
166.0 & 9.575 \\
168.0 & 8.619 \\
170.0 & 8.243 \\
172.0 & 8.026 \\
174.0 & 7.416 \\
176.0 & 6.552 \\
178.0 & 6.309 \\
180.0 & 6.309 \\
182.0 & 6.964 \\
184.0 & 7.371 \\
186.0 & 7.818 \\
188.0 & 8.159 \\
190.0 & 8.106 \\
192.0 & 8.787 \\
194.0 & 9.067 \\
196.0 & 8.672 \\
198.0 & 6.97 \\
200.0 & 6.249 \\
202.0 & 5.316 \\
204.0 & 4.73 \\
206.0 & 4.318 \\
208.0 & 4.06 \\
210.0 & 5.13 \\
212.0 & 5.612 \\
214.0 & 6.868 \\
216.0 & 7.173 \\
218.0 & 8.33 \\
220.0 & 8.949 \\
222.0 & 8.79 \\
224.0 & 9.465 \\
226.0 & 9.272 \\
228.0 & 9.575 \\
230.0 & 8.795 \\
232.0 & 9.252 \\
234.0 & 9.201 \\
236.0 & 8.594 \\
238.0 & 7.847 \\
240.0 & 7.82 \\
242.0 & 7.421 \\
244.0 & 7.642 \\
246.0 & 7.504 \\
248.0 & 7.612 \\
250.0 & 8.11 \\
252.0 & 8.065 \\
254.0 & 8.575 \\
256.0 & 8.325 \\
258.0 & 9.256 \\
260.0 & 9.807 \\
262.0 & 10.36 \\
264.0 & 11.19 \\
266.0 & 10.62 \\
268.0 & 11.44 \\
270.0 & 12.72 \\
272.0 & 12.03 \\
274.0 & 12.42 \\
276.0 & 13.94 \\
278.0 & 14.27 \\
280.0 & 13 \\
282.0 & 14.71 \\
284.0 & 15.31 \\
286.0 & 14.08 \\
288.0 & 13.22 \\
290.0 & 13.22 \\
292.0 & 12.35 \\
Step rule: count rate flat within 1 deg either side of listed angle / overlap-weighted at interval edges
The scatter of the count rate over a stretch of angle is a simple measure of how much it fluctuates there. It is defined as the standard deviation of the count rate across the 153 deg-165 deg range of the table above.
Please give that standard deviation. 0.7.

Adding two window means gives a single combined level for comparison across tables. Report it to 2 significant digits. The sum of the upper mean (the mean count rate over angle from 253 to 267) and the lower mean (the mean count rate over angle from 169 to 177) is 17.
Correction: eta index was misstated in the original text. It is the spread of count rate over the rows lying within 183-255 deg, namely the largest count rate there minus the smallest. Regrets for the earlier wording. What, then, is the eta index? 5.5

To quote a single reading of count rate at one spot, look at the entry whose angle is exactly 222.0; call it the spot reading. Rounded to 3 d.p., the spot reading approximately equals 8.790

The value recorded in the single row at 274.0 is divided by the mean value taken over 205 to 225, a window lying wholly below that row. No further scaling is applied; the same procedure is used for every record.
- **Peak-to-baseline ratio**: 1.8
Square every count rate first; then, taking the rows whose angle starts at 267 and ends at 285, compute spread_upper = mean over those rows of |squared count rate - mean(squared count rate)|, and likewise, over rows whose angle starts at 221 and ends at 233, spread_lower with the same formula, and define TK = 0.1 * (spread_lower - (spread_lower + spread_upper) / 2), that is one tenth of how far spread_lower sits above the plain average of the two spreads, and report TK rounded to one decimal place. -1.2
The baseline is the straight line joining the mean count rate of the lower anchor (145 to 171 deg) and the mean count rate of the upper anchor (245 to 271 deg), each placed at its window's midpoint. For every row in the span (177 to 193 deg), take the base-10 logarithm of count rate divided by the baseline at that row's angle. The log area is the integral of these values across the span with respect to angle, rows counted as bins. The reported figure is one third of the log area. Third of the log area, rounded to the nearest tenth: -0.7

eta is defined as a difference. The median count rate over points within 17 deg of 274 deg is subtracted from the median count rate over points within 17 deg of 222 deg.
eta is -4.1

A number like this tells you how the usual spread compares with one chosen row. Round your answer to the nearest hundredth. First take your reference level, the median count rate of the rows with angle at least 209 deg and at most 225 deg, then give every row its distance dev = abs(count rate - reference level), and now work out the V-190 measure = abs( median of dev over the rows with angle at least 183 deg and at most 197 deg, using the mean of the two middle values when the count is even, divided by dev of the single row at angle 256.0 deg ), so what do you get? 0.71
